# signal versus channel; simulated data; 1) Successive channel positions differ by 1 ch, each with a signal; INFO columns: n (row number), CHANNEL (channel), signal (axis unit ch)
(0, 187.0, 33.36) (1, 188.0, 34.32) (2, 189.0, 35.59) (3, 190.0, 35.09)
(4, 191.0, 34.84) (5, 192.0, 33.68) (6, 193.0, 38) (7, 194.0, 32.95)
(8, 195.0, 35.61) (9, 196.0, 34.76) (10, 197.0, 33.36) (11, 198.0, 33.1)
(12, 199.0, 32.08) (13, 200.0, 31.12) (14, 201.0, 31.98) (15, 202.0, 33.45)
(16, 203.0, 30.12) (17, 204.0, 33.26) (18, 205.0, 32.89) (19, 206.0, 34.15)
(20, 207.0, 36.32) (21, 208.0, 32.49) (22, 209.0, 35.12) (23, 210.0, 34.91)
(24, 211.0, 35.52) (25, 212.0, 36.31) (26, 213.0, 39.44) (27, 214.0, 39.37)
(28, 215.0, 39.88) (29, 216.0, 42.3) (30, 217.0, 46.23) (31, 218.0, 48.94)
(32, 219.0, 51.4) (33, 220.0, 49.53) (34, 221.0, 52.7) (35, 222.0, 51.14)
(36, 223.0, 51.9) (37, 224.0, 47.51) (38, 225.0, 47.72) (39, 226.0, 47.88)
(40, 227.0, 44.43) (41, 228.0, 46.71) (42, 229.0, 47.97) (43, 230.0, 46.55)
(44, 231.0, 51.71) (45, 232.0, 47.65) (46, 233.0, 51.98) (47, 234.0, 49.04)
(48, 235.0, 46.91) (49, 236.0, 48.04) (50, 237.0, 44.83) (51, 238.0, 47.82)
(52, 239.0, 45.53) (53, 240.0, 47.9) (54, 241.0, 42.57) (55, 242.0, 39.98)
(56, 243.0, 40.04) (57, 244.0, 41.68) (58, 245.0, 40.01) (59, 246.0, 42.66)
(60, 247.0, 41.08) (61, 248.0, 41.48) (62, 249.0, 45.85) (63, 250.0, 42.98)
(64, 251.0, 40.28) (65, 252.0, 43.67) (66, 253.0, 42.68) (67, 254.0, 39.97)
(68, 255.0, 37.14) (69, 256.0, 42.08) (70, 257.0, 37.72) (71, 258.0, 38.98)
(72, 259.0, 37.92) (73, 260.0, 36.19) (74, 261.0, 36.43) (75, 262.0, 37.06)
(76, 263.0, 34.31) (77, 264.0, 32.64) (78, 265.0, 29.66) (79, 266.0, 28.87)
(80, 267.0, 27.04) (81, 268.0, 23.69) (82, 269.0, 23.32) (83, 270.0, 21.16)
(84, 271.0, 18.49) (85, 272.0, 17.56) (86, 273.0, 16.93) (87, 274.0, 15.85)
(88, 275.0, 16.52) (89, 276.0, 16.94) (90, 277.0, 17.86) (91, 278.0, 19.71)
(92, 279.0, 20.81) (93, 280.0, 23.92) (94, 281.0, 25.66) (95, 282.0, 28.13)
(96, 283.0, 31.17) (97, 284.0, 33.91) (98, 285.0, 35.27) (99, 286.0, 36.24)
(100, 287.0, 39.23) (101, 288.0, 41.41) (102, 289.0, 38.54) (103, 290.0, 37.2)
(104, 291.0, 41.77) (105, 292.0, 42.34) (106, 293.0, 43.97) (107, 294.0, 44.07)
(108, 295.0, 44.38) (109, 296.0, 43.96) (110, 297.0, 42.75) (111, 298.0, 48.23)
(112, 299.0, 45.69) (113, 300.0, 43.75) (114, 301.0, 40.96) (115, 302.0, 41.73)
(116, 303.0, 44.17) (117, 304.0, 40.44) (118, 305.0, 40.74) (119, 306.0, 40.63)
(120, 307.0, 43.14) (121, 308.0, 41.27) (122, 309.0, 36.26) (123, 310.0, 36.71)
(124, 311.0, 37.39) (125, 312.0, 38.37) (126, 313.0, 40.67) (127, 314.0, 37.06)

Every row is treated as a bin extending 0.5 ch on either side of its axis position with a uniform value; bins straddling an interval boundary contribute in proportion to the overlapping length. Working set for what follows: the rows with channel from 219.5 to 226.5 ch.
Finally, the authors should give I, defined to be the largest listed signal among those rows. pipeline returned 52.7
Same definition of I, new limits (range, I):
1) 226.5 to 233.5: 51.98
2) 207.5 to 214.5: 39.44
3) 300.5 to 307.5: 44.17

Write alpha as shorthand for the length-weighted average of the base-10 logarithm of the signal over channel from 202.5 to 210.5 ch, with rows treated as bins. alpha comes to 1.53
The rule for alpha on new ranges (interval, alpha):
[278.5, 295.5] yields 1.54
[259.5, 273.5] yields 1.42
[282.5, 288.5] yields 1.56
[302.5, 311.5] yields 1.60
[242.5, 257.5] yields 1.62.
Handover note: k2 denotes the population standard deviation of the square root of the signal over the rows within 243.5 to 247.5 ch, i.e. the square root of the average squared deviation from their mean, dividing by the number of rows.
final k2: 0.075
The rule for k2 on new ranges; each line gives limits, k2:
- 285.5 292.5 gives 0.175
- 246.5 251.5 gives 0.150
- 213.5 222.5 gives 0.358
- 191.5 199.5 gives 0.149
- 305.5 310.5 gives 0.213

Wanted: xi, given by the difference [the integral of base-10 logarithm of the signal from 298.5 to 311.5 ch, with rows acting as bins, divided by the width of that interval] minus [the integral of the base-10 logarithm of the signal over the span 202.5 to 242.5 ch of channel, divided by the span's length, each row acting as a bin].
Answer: -0.02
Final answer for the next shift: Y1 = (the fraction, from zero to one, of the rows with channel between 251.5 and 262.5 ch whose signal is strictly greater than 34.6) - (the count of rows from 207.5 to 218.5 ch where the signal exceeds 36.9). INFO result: -5.0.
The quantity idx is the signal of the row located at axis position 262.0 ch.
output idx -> 37.06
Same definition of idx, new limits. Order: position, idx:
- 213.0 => 39.44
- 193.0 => 38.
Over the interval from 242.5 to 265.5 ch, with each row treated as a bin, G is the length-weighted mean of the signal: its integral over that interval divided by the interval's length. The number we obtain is 39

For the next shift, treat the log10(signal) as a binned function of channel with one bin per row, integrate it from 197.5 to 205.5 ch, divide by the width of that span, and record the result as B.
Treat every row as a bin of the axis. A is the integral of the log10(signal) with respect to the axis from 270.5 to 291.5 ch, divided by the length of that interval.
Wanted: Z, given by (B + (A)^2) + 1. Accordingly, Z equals 4.5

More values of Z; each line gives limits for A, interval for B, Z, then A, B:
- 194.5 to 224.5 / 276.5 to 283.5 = 4.9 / 1.58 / 1.371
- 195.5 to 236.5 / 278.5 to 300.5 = 5.2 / 1.61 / 1.568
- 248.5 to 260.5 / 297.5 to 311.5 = 5.2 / 1.61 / 1.617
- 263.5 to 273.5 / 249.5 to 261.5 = 4.5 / 1.37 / 1.598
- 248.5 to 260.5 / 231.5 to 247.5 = 5.2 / 1.61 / 1.650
